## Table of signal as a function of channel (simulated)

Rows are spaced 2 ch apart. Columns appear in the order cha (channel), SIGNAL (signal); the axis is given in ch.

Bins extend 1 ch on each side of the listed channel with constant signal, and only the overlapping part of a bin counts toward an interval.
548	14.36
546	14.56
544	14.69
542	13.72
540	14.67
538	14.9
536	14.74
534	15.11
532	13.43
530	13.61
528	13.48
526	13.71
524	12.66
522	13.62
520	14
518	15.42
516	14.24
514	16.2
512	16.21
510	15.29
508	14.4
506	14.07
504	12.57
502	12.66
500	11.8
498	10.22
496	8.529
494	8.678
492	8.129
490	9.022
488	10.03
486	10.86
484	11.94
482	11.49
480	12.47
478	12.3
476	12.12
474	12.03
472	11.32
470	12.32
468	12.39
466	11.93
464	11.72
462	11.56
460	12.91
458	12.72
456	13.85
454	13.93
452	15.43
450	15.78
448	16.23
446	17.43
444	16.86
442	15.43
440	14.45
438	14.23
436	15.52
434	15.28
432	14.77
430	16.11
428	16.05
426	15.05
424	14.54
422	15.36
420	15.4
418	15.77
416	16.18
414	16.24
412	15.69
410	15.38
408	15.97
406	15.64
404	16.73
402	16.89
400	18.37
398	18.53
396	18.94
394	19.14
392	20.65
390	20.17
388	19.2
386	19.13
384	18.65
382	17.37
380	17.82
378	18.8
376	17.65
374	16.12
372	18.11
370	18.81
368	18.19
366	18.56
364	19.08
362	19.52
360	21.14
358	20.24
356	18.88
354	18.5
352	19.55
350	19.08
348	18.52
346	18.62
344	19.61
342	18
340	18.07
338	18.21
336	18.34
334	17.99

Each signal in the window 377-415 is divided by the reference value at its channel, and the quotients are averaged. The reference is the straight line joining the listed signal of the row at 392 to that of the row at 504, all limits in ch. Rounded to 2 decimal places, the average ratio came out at 0.88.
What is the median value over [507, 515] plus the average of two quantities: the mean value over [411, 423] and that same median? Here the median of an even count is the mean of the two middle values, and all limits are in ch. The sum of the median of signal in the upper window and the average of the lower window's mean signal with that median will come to 31.5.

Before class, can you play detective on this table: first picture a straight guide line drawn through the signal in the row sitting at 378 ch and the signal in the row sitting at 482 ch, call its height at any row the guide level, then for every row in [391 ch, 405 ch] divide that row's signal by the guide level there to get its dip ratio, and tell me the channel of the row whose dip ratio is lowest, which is 404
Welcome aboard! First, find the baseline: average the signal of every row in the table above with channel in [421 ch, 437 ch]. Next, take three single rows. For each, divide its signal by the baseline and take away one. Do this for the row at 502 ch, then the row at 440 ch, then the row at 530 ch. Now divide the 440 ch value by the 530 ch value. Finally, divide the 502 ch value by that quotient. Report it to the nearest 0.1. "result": -0.3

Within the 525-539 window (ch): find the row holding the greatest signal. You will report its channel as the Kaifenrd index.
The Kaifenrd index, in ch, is 534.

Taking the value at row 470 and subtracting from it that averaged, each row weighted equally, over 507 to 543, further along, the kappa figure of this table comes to -2.1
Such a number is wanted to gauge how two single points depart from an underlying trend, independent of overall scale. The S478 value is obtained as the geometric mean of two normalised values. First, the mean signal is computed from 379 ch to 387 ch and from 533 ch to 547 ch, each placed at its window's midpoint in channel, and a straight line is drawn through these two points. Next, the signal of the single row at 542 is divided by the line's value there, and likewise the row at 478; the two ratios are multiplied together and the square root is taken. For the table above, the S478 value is 0.849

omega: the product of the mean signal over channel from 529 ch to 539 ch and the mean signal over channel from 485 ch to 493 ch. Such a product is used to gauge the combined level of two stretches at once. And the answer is 137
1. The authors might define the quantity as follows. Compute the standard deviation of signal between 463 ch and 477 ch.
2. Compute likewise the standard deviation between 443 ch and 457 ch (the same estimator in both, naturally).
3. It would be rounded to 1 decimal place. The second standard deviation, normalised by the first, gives 3.7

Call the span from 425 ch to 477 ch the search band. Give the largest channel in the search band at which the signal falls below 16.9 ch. 476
